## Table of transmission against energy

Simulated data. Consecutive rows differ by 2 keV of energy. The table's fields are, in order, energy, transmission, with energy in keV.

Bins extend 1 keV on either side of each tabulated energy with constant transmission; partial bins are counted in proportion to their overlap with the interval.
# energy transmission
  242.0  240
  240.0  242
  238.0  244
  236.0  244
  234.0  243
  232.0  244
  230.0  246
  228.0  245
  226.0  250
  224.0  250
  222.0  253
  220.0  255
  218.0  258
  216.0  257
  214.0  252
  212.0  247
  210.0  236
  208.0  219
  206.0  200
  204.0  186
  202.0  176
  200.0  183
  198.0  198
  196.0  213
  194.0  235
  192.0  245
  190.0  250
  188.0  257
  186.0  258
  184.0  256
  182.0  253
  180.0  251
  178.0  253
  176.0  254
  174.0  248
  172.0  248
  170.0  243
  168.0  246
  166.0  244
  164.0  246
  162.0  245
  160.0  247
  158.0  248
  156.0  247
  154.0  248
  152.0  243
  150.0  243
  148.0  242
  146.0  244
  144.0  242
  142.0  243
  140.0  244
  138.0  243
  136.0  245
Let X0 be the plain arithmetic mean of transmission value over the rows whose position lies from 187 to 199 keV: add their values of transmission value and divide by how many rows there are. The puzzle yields 233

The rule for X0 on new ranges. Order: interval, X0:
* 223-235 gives 246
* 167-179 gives 249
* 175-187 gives 254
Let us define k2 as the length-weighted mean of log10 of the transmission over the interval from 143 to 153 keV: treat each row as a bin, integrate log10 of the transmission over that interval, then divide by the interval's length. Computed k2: 2.39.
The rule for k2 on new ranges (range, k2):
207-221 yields 2.39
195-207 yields 2.28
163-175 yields 2.39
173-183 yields 2.40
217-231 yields 2.40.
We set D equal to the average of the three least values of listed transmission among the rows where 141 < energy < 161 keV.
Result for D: 242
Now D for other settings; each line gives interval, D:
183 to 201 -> 198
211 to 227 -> 249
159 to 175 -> 244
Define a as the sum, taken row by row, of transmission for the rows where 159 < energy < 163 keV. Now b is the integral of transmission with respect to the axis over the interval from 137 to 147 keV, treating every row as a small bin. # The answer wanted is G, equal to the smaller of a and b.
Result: 492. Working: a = 492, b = 2432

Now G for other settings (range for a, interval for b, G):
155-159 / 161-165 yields 495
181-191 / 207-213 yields 1274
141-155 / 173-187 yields 1705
